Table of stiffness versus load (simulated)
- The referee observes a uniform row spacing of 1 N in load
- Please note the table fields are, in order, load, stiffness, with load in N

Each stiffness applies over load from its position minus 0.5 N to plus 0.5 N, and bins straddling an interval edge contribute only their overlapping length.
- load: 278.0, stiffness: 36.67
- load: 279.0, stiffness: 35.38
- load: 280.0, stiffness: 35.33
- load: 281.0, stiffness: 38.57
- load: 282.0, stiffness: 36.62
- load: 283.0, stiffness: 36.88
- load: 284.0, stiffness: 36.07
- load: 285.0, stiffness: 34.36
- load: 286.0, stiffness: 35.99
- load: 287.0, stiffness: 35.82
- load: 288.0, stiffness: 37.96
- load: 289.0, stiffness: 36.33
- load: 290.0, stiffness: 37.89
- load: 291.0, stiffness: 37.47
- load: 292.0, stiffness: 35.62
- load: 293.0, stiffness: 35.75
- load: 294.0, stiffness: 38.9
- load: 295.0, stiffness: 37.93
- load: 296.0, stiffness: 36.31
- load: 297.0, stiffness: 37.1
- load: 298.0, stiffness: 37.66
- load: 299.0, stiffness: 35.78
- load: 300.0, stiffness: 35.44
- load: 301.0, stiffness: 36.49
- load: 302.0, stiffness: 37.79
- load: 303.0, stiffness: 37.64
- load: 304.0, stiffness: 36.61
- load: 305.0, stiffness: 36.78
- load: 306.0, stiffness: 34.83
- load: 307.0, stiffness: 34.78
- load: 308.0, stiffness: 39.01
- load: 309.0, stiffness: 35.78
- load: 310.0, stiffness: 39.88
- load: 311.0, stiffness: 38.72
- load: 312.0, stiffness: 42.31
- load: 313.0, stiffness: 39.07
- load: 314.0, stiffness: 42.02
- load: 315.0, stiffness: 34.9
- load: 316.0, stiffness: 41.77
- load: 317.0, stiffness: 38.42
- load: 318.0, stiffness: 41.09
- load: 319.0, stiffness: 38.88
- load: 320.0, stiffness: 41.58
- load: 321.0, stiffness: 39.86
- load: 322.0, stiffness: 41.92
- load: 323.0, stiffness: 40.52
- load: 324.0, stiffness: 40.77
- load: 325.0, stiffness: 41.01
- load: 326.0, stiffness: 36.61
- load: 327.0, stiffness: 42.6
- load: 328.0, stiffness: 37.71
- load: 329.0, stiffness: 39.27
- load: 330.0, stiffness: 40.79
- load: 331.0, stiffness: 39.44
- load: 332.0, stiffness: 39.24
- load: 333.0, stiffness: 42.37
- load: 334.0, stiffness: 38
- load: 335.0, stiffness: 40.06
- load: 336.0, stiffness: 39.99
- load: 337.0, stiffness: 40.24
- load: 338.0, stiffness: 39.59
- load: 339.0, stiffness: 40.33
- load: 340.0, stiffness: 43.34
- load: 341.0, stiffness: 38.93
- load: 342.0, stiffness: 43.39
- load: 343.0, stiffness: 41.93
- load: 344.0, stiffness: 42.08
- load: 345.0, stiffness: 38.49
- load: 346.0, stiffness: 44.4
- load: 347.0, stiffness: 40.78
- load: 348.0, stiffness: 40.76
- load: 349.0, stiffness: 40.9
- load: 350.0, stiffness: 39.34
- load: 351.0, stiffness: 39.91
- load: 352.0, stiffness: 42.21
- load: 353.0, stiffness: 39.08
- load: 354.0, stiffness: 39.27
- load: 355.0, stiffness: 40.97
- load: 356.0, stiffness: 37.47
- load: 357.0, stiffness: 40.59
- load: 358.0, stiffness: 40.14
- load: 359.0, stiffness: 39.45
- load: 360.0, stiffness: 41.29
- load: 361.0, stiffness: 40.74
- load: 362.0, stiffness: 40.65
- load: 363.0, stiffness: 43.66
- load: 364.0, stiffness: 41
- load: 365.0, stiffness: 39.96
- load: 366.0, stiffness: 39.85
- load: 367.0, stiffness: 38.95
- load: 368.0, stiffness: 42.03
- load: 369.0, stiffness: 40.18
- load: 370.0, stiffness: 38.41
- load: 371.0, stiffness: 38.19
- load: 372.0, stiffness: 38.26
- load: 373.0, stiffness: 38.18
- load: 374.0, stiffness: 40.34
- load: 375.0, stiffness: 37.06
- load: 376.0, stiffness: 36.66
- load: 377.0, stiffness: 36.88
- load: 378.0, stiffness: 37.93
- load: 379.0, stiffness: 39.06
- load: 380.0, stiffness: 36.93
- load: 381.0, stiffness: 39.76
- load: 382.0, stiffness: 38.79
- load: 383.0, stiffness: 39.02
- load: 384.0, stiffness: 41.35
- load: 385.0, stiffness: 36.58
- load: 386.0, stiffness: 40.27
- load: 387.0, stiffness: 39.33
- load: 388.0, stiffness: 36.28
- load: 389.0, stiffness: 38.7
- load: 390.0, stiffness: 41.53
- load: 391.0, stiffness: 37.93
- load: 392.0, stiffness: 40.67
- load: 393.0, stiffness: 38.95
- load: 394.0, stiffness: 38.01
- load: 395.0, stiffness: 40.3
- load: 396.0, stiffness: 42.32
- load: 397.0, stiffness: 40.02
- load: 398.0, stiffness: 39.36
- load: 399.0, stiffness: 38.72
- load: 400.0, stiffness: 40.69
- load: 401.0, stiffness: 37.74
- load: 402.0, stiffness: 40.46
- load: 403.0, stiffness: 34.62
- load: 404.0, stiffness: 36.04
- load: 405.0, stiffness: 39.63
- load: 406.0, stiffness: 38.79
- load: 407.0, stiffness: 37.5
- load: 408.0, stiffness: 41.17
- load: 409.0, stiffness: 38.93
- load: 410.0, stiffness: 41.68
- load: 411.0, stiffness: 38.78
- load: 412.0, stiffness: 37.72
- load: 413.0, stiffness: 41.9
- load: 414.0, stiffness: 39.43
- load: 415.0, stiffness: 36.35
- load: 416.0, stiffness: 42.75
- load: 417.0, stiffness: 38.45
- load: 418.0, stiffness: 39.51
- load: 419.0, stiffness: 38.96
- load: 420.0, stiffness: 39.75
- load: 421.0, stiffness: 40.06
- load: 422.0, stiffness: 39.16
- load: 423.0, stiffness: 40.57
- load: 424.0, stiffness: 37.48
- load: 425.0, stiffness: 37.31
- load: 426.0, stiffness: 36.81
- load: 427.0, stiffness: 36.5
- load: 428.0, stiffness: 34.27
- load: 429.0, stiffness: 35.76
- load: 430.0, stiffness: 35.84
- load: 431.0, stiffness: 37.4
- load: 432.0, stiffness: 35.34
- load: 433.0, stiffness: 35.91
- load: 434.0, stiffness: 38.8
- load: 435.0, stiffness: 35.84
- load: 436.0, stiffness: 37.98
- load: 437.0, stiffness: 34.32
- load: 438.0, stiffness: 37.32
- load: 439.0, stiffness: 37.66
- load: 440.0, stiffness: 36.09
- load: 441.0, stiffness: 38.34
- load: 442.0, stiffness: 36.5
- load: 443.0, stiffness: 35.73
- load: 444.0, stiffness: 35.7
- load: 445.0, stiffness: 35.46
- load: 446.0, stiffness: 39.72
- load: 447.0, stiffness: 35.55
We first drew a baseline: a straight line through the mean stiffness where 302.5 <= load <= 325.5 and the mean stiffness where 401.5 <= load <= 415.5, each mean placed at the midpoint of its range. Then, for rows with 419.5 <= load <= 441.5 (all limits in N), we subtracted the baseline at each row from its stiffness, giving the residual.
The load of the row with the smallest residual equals 428.0 N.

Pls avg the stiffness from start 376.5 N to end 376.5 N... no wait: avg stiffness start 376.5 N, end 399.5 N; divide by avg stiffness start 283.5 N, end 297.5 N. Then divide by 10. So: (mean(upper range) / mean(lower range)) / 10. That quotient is 0.107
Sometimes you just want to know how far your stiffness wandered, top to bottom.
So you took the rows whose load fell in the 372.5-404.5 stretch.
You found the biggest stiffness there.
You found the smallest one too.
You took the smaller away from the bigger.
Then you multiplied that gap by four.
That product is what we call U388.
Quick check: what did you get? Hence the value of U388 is 31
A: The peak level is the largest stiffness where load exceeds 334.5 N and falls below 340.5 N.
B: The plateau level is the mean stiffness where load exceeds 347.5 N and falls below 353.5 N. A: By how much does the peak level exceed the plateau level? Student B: 3.0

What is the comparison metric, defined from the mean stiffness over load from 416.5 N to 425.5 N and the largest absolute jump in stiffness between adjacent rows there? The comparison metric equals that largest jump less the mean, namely -35.9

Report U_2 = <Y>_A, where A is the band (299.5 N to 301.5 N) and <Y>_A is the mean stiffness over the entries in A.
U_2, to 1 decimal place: 36.0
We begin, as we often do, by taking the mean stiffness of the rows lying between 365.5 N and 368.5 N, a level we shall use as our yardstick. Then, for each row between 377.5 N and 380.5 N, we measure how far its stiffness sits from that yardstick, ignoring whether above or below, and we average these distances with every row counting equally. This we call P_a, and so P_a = 2.3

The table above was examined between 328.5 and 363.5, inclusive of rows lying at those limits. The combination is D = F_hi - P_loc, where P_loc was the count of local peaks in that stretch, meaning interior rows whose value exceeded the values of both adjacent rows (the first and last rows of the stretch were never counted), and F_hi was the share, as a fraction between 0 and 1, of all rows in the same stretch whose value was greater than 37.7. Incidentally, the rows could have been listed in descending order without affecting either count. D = -12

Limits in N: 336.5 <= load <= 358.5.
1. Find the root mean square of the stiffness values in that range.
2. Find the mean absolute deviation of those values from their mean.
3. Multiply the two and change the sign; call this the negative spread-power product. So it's -53.0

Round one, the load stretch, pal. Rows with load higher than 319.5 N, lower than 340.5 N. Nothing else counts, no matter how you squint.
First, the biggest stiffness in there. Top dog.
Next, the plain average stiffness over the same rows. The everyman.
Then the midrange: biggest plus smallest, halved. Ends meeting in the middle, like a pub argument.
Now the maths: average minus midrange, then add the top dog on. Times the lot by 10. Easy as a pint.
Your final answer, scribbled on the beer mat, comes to 436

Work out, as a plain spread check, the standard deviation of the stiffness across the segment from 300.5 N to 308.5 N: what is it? 1.4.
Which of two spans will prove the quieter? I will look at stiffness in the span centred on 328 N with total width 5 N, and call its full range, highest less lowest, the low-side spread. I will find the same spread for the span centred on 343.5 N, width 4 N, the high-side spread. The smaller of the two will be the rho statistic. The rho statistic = 4.9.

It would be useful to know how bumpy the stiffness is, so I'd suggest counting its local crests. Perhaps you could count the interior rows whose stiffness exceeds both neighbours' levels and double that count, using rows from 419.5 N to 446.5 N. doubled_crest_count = 14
